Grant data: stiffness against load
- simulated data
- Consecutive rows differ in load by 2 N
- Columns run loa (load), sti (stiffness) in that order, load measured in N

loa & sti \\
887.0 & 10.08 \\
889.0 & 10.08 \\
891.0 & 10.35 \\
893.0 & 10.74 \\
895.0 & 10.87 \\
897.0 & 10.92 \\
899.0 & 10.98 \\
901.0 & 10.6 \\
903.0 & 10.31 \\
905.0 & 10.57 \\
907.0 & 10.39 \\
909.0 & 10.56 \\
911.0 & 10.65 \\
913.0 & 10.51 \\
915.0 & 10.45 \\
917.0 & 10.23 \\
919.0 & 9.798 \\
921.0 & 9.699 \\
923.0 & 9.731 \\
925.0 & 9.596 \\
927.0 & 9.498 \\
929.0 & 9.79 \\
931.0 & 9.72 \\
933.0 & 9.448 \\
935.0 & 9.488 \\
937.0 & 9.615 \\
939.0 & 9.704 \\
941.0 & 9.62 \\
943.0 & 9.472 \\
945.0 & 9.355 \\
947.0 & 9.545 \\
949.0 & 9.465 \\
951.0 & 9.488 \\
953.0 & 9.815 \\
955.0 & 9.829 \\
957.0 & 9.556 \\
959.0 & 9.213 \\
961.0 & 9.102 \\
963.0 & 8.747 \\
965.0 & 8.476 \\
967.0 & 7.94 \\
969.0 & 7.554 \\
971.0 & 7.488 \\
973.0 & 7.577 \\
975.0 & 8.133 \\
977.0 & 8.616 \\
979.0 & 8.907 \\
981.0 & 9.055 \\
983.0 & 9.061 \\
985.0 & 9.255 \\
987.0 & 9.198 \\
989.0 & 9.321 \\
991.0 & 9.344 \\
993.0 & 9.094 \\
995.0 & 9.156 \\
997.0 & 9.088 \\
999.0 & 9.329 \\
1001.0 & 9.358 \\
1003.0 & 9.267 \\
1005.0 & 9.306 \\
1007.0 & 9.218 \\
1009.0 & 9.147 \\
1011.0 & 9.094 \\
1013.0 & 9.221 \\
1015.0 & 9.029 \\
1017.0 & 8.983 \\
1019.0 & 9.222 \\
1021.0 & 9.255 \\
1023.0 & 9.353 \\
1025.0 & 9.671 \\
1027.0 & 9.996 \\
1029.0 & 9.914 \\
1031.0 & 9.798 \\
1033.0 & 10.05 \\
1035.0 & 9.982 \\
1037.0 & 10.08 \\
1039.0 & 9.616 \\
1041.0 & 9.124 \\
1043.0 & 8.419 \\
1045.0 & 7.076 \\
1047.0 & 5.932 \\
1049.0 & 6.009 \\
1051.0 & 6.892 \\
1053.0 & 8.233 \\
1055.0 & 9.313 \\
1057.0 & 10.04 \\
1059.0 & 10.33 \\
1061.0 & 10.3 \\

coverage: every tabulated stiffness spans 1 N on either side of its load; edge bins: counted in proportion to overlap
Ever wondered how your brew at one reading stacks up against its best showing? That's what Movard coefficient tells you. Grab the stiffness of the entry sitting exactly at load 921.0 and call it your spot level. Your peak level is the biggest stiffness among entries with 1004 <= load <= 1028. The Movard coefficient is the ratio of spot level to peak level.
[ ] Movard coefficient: 0.97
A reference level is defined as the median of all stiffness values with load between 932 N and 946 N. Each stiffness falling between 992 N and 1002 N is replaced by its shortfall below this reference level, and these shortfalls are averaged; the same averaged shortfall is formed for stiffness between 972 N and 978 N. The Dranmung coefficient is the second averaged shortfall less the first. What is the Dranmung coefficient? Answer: 1.1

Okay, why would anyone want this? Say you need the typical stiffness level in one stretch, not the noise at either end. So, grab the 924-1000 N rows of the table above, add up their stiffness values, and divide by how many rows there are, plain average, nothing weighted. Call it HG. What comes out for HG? 9.1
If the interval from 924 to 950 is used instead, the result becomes 9.6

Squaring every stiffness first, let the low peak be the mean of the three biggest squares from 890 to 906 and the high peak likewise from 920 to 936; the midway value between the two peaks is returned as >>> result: 107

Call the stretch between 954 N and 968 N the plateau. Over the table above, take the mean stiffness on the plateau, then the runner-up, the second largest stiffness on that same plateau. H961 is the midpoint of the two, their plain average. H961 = 9.3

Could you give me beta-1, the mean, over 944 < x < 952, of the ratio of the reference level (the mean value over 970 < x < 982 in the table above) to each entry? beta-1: 0.88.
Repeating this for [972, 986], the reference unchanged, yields 0.96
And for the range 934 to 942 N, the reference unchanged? 0.86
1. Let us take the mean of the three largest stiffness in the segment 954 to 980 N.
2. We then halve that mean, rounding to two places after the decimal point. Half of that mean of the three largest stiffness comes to 4.77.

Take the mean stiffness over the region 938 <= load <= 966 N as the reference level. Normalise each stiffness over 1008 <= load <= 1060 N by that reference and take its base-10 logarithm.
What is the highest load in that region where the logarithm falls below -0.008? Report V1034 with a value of 1053.0 N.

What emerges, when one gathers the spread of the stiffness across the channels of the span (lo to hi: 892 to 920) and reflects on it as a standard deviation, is 0.3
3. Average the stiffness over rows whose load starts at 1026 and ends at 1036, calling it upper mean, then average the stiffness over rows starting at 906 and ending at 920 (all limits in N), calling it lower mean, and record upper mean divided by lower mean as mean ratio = 0.96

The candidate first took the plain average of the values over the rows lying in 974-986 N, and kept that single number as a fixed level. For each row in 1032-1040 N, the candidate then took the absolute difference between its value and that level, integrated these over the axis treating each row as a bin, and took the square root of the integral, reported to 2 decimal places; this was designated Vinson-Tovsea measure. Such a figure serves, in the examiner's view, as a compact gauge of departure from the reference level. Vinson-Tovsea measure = 2.96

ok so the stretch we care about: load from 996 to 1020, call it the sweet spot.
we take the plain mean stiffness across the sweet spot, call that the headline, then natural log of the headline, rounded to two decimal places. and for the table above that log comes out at 2.22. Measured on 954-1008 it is 2.19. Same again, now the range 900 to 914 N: 2.35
